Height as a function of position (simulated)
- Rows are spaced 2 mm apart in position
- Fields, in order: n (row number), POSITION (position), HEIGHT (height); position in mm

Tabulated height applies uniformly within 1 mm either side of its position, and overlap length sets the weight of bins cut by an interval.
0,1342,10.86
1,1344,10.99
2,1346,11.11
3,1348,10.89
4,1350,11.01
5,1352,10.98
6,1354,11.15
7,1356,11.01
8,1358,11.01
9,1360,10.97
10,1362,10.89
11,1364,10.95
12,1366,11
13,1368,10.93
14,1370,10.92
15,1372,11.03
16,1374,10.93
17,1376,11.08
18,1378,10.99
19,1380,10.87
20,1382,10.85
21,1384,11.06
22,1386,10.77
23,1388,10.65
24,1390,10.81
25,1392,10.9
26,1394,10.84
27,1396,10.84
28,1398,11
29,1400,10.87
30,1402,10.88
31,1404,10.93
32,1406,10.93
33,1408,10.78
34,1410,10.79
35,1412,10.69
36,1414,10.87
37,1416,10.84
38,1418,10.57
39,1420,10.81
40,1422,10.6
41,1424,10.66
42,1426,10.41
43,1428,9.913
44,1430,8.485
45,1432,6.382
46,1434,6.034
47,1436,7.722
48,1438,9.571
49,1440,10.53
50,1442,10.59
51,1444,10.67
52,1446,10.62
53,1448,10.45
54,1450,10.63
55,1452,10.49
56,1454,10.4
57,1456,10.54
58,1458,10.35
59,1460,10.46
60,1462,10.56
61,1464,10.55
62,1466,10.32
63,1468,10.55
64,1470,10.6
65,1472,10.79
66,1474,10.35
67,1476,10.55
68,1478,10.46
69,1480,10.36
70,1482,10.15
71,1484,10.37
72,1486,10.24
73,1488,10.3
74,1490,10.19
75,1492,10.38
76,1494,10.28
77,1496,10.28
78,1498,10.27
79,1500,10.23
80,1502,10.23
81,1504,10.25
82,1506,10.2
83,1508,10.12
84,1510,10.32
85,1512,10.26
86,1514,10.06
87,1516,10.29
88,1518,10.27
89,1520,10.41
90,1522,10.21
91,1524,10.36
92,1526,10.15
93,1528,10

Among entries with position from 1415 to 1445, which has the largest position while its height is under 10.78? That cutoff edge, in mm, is 1444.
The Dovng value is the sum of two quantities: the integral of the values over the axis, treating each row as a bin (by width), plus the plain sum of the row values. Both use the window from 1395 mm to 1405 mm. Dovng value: 164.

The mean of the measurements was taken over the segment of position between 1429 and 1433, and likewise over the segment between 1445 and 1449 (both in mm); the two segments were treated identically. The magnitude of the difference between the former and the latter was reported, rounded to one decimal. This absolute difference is 3.1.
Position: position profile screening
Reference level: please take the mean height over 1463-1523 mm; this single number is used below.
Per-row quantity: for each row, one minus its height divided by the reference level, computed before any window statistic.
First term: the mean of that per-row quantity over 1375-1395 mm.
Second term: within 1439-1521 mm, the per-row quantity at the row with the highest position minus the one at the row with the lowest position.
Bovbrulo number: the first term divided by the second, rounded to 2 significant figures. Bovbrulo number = -4.6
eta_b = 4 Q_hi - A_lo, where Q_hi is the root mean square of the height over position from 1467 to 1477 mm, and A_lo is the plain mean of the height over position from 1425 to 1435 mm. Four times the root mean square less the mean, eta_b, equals 34.0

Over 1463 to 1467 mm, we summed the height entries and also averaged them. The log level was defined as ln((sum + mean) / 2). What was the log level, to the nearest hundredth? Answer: 2.75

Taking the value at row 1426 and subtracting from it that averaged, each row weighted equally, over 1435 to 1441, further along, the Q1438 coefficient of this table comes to 1.1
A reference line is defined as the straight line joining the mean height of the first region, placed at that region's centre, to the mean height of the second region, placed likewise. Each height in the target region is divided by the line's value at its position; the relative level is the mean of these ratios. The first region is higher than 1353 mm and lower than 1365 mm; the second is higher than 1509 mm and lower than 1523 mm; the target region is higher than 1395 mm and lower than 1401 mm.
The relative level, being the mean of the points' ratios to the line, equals 1.01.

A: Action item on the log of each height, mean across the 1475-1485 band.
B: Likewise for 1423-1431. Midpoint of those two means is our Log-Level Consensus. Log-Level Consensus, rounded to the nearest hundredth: 1.00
